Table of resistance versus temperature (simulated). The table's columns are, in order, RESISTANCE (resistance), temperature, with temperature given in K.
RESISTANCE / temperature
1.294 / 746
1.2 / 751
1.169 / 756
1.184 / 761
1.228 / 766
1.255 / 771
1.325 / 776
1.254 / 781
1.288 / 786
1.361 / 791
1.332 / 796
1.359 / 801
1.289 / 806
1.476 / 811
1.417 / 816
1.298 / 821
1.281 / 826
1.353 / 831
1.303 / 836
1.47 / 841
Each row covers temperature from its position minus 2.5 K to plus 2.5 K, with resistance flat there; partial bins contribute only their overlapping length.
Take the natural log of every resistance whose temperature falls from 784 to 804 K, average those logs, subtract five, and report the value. -4.71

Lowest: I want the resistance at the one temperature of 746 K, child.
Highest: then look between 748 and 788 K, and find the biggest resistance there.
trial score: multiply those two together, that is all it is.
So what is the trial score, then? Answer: 1.71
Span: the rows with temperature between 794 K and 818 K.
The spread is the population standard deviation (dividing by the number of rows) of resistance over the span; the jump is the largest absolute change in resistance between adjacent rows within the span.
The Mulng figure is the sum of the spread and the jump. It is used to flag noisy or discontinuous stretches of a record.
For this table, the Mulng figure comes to 0.25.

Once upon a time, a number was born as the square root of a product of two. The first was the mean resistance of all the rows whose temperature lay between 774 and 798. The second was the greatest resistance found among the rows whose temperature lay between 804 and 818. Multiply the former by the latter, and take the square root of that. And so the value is 1.39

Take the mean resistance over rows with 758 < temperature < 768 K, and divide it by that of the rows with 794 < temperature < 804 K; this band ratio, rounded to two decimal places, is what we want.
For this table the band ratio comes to 0.90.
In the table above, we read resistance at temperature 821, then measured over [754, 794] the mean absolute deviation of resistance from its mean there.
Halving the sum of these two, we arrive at 0.674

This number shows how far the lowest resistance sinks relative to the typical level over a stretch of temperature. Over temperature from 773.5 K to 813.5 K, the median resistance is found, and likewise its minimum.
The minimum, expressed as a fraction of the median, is 0.944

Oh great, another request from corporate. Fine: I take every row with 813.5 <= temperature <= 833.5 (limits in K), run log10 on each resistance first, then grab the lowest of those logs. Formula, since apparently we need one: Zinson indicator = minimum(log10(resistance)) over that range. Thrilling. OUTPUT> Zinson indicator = 0.108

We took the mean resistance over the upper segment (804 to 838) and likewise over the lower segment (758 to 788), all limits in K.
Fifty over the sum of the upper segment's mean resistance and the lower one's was 19.2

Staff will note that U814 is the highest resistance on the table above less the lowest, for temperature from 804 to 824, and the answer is 0.19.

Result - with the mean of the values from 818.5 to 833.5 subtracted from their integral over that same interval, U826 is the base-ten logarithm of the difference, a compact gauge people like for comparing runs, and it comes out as 1.3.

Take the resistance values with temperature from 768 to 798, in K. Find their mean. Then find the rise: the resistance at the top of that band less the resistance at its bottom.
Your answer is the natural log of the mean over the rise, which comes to 2.8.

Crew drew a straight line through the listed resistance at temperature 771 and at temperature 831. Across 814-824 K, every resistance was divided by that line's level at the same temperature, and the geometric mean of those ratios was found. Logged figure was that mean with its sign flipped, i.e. -1.02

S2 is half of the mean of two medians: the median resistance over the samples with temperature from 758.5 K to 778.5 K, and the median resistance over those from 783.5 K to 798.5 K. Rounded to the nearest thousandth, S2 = 0.643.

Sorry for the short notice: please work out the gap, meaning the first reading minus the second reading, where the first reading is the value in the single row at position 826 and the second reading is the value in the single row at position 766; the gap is 0.053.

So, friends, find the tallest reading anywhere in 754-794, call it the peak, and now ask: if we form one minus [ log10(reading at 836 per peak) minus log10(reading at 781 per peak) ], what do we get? 0.983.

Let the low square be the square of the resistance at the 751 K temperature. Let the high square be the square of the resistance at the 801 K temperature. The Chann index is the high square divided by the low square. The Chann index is 1.3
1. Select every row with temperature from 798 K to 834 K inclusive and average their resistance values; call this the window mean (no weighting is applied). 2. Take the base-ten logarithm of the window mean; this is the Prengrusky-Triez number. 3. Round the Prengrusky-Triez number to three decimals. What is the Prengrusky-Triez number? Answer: 0.131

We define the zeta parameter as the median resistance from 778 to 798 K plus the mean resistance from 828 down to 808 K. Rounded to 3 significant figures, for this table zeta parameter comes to 2.68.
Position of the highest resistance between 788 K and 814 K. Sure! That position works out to 811 K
